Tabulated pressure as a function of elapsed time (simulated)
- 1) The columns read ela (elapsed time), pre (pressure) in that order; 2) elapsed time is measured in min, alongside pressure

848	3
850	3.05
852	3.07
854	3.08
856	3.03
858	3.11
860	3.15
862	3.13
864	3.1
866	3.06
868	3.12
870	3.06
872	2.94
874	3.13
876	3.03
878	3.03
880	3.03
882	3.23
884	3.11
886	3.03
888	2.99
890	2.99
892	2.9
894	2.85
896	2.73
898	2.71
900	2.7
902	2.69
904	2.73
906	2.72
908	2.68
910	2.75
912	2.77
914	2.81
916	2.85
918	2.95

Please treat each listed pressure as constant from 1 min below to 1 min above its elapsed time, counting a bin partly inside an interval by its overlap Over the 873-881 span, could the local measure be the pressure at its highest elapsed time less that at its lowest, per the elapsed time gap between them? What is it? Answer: -0.02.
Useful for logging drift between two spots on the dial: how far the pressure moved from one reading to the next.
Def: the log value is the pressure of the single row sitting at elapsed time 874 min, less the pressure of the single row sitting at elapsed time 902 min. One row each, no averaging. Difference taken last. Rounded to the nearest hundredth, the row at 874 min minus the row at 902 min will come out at 0.44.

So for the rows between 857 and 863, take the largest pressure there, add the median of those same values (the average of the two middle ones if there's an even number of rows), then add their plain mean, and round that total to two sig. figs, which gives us 9.4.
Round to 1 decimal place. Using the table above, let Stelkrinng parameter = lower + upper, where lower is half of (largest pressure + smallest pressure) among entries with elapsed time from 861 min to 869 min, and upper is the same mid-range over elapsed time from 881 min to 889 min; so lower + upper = 6.2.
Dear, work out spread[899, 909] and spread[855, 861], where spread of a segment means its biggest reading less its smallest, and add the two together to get 0.17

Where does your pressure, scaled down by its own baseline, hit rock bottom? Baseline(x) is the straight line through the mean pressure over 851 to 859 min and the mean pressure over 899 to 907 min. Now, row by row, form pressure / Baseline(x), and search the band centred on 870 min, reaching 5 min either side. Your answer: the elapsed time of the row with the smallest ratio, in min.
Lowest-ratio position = 872 min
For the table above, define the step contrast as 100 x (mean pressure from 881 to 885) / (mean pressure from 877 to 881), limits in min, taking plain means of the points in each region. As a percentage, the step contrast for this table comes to 105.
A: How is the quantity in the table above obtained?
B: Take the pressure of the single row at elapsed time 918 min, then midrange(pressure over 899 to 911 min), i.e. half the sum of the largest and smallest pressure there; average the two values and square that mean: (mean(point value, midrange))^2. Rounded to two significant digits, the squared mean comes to 8.0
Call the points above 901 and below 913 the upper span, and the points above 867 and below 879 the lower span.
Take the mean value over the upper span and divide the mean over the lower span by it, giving 1.12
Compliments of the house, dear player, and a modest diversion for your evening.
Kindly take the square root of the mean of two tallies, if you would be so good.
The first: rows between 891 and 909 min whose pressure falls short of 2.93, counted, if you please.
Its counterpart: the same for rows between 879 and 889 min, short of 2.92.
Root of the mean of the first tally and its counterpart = 2.12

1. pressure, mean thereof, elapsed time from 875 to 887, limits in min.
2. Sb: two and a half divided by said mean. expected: 0.813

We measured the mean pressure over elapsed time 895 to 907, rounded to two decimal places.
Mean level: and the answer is 2.71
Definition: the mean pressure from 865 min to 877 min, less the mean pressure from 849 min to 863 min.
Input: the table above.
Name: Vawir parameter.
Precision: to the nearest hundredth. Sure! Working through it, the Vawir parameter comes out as -0.03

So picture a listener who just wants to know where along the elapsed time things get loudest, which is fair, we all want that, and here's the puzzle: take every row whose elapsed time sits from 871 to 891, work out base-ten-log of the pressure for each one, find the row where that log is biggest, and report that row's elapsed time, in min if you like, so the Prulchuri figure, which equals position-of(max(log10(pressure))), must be 882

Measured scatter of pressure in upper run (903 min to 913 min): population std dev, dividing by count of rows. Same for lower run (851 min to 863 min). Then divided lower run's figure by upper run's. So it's 1.32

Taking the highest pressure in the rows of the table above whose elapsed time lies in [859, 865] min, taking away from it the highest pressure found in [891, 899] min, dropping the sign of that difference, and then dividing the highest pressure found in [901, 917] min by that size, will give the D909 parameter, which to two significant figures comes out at 11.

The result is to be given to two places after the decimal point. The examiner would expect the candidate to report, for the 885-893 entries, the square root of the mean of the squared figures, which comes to 2.98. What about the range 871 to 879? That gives 3.03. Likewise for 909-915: 2.78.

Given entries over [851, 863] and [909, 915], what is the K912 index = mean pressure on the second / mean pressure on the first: 0.90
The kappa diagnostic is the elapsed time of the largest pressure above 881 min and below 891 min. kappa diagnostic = 882 min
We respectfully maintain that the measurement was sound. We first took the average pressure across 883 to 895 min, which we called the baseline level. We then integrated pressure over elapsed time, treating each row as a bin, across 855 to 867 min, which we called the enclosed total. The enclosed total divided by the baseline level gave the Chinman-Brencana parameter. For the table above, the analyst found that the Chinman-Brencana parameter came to 12.48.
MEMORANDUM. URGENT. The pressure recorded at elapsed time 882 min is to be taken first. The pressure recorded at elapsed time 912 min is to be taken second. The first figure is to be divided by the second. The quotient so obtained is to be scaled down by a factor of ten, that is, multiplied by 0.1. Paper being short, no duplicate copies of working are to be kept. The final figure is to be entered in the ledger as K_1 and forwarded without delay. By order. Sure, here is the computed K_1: 0.117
